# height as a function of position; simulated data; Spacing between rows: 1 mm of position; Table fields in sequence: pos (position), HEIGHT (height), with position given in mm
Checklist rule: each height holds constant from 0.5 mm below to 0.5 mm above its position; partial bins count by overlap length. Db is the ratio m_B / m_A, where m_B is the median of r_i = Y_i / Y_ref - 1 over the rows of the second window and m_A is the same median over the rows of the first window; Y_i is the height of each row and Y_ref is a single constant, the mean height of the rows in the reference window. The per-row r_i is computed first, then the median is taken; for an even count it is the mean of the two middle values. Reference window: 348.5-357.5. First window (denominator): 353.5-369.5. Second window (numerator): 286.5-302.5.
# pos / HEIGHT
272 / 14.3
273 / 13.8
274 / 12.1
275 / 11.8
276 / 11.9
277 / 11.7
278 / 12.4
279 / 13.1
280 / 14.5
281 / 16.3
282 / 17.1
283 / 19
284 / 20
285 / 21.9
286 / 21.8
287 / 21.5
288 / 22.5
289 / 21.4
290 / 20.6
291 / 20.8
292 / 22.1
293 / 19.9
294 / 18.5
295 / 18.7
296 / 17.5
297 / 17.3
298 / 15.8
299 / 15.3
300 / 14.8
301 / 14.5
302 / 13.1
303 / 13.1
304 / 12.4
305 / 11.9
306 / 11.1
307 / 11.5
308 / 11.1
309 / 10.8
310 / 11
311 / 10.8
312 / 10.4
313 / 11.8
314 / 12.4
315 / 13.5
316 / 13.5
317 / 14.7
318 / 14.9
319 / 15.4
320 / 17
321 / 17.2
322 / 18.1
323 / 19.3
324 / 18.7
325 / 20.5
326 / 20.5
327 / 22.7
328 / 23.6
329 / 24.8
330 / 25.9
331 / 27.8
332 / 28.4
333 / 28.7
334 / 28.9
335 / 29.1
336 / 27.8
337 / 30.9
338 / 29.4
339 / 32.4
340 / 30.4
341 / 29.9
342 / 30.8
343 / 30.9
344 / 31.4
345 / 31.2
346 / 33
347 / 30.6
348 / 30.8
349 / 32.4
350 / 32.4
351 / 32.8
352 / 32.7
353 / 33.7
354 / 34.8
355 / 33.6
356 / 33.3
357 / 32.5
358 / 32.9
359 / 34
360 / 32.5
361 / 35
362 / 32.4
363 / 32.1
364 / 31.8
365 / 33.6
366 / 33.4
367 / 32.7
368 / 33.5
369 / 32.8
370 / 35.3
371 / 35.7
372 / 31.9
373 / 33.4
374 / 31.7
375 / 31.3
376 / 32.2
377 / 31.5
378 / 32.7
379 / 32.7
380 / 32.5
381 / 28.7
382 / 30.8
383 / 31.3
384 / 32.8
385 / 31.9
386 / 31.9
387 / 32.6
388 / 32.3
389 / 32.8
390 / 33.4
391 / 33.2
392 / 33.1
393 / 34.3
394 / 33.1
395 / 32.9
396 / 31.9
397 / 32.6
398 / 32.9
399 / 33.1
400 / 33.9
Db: 436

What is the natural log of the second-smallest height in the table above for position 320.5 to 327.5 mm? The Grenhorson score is 2.9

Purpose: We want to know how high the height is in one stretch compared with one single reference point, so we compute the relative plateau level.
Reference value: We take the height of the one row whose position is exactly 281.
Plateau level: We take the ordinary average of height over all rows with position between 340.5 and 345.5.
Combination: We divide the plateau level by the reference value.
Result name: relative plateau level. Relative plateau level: 1.9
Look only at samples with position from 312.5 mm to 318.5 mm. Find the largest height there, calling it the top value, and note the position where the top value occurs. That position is 318 mm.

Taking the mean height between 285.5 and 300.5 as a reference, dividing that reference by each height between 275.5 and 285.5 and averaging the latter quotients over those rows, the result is 1.3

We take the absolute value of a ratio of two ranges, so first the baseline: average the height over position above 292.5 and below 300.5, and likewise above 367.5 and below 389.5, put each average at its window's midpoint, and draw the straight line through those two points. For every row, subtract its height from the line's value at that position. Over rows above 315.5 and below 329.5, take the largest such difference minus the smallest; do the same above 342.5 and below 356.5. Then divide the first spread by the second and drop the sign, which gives 3.1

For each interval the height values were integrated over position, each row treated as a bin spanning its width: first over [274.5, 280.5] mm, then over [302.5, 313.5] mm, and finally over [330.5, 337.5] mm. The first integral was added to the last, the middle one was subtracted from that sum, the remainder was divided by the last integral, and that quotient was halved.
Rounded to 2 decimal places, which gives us 0.37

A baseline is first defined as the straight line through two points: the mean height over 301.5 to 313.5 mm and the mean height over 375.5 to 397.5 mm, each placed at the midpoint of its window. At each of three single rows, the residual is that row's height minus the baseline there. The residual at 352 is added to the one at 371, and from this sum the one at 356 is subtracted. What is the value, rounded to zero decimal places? 8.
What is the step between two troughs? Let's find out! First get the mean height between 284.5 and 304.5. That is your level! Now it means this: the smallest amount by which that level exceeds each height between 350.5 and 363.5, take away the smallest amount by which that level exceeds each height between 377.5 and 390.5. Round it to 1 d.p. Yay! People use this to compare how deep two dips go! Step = -1.6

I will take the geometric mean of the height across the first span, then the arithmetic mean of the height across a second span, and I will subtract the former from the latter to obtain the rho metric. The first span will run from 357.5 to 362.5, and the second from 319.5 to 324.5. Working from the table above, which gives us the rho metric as -15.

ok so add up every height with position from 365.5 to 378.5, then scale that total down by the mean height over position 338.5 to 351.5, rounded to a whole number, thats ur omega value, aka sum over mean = 14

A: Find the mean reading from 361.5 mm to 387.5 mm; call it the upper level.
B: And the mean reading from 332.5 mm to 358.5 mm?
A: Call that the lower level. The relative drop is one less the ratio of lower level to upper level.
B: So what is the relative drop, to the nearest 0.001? 0.031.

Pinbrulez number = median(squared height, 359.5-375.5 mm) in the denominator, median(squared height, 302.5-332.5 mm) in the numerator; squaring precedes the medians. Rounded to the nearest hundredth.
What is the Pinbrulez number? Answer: 0.20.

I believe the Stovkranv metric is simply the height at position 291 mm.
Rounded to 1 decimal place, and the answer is 20.8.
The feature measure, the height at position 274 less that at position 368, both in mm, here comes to -21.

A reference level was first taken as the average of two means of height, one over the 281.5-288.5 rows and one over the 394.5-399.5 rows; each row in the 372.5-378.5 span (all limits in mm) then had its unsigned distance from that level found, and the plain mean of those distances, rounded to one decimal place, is 5.5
